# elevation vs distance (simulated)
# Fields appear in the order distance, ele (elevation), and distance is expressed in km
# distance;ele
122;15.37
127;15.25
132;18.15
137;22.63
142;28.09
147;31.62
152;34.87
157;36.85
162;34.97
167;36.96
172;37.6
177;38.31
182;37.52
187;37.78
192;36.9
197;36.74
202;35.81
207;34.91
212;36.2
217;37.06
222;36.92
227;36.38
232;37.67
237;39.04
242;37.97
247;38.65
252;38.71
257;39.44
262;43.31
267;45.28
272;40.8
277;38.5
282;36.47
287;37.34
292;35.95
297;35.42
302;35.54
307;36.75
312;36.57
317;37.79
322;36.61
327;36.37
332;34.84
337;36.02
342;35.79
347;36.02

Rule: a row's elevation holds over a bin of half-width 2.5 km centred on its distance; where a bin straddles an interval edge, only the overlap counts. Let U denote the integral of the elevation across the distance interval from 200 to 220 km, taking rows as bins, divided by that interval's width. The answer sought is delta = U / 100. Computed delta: 0.360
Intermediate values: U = 36.0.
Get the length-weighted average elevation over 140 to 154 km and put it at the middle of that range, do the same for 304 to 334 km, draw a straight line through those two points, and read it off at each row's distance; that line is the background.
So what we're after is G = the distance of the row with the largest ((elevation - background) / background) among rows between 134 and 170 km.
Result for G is 157 km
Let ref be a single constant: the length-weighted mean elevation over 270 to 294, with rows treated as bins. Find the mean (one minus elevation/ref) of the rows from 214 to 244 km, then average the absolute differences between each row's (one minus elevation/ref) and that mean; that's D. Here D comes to 0.019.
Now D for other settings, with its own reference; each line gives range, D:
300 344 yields 0.017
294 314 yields 0.016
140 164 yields 0.073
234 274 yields 0.054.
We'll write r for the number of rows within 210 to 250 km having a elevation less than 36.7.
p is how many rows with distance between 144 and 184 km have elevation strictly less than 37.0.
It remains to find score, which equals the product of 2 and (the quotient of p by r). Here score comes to 5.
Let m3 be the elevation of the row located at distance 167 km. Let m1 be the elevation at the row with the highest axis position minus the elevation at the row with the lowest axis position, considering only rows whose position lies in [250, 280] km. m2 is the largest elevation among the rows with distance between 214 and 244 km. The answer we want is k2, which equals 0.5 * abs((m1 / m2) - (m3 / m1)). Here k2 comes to 88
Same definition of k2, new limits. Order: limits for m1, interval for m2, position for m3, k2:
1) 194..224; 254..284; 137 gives 63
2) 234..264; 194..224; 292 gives 4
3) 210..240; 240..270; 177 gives 7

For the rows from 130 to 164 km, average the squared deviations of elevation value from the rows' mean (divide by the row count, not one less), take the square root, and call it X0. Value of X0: 6.49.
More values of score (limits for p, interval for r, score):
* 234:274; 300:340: 0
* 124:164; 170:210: 8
